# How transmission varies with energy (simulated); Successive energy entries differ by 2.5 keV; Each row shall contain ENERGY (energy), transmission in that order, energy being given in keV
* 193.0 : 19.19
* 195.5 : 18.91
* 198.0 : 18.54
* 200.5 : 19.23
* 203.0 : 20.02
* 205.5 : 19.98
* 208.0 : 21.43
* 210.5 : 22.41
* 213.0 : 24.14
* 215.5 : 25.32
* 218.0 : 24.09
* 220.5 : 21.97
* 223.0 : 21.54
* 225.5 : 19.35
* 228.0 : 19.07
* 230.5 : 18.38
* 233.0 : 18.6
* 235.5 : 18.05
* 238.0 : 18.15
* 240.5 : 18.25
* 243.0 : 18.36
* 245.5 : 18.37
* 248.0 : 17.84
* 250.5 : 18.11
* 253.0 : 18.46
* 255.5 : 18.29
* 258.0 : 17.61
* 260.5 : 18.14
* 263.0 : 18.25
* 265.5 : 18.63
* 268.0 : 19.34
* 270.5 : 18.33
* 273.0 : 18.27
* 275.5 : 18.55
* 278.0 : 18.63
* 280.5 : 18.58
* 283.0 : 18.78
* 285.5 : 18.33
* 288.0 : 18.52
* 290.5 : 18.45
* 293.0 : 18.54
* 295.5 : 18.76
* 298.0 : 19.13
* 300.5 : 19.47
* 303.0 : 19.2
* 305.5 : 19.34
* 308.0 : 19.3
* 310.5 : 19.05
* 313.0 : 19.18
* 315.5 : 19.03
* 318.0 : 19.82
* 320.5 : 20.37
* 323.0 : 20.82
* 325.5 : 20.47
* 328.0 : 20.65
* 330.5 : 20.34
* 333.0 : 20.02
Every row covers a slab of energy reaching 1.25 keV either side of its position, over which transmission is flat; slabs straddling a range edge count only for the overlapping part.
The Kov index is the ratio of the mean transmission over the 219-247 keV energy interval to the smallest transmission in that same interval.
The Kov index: 1.06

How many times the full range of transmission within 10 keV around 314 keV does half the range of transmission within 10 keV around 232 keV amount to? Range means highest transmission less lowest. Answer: 0.6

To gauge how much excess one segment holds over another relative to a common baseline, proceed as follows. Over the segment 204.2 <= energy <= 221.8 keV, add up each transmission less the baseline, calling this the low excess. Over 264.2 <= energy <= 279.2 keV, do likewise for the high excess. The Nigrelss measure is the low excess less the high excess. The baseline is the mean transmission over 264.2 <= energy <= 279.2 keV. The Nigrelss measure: 29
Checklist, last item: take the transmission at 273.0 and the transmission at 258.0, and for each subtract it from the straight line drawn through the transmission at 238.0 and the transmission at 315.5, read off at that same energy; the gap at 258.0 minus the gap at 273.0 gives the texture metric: 0.49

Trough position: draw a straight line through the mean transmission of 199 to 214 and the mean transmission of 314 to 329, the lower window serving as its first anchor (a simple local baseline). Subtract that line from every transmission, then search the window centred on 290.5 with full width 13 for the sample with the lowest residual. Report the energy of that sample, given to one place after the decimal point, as 285.5 keV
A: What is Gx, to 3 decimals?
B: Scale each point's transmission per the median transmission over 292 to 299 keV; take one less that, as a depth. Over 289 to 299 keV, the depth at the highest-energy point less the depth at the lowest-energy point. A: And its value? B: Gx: -0.036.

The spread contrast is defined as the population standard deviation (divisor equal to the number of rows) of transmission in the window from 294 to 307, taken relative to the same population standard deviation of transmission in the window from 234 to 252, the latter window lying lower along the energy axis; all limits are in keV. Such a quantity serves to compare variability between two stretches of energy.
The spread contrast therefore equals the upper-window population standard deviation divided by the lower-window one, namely 1.4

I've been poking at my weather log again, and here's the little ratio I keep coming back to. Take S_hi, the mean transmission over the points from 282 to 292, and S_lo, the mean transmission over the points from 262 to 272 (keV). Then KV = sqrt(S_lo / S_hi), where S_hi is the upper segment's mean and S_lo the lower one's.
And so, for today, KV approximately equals 1.00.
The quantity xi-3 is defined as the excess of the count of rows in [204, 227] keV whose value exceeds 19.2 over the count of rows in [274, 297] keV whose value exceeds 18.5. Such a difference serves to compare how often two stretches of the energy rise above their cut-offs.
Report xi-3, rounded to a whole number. 2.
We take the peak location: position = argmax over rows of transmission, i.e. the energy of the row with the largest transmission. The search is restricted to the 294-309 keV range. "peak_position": 300.5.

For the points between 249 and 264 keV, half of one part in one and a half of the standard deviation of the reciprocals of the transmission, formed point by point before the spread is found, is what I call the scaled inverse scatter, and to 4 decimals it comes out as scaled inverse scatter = 0.0003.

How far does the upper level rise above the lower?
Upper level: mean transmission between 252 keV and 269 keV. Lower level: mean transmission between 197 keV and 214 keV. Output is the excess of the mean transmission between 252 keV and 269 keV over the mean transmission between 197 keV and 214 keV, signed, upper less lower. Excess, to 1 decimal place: -2.4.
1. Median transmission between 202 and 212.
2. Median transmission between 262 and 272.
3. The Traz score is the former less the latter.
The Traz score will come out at 2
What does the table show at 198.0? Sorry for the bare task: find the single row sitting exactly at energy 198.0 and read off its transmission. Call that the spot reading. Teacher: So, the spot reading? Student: 18.54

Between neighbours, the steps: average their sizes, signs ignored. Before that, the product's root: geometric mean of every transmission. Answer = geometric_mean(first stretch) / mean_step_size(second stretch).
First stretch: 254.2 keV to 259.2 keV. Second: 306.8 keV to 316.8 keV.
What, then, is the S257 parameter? 102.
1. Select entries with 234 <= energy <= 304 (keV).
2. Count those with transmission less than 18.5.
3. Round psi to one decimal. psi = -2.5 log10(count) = -3.0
